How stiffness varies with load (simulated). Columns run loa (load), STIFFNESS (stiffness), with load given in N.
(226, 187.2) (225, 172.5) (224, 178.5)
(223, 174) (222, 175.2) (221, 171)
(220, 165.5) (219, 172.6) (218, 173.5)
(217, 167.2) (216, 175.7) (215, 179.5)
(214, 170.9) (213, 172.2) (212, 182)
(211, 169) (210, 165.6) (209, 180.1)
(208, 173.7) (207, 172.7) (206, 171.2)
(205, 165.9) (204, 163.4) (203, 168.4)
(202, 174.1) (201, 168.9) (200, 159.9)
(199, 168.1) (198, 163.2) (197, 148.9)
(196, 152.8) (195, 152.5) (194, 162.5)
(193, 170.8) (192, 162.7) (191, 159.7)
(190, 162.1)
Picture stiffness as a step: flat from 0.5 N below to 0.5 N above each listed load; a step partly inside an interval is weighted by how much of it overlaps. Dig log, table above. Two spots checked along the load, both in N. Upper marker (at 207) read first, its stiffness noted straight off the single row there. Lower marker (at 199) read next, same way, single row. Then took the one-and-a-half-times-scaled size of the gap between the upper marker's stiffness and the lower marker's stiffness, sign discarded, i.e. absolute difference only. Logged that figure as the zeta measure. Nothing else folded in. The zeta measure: 7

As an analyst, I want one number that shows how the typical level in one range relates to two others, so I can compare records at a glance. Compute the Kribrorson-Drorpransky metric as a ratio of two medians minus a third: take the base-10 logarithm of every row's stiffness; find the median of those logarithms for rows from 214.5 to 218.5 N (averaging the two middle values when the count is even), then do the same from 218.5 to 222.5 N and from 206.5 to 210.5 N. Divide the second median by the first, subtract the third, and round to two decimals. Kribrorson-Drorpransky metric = -1.24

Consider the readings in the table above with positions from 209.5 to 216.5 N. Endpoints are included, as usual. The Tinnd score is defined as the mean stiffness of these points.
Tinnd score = 174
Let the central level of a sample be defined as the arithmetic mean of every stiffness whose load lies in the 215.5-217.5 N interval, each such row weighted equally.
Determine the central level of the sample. 171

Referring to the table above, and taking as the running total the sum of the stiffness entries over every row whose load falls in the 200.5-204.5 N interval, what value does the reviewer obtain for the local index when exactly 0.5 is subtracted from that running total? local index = 674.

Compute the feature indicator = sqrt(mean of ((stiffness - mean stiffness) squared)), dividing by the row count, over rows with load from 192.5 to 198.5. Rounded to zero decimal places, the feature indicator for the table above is 8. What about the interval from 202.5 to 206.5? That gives 3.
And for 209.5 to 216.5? 5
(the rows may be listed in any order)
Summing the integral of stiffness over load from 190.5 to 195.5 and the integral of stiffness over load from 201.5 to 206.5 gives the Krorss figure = 1651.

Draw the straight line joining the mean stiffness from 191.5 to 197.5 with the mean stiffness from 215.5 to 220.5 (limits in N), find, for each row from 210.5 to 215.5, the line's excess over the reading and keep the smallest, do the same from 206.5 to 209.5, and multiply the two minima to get 200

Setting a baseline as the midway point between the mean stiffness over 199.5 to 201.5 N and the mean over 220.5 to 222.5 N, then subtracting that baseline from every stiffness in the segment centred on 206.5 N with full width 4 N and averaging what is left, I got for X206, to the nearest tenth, 2.1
